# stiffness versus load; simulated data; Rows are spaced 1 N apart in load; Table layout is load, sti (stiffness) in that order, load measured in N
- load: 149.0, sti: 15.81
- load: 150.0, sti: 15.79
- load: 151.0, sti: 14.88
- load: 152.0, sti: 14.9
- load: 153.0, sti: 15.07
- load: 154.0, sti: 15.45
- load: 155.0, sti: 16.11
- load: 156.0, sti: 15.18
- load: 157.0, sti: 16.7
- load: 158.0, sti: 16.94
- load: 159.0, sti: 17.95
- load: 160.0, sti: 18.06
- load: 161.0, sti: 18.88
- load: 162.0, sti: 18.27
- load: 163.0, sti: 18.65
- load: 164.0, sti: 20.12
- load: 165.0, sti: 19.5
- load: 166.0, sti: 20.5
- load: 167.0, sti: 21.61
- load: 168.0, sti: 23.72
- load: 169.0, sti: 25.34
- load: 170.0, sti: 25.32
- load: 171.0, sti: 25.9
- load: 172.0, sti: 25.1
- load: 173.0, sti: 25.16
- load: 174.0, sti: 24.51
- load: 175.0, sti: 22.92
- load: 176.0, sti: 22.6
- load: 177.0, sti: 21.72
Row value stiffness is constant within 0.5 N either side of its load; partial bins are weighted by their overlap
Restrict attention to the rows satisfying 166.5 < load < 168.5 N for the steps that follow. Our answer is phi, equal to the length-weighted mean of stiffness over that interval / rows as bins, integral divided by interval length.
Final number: 23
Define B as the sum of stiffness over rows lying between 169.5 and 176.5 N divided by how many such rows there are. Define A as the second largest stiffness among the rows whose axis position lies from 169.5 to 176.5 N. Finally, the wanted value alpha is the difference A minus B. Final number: 0.82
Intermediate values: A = 25.32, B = 25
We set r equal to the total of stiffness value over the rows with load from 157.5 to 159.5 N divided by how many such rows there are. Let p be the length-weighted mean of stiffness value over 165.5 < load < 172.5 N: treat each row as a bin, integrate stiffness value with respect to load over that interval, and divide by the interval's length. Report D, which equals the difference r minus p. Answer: -6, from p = 23.9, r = 17.4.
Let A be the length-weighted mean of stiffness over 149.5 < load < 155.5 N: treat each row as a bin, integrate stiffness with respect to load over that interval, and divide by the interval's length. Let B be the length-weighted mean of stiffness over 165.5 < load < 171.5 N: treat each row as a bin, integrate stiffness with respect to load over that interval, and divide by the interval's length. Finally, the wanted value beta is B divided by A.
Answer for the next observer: 1.5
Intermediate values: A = 15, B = 23.7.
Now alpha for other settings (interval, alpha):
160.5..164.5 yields -0.10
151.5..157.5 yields 0.54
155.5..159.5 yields 0.25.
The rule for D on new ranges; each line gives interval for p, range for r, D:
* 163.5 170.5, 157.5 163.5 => -4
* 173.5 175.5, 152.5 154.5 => -8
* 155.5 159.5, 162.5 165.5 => 3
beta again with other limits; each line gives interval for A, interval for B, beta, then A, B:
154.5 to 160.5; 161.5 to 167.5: 1.2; 17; 19.8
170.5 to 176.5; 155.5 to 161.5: 0.7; 24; 17.3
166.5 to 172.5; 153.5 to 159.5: 0.7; 24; 16.4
